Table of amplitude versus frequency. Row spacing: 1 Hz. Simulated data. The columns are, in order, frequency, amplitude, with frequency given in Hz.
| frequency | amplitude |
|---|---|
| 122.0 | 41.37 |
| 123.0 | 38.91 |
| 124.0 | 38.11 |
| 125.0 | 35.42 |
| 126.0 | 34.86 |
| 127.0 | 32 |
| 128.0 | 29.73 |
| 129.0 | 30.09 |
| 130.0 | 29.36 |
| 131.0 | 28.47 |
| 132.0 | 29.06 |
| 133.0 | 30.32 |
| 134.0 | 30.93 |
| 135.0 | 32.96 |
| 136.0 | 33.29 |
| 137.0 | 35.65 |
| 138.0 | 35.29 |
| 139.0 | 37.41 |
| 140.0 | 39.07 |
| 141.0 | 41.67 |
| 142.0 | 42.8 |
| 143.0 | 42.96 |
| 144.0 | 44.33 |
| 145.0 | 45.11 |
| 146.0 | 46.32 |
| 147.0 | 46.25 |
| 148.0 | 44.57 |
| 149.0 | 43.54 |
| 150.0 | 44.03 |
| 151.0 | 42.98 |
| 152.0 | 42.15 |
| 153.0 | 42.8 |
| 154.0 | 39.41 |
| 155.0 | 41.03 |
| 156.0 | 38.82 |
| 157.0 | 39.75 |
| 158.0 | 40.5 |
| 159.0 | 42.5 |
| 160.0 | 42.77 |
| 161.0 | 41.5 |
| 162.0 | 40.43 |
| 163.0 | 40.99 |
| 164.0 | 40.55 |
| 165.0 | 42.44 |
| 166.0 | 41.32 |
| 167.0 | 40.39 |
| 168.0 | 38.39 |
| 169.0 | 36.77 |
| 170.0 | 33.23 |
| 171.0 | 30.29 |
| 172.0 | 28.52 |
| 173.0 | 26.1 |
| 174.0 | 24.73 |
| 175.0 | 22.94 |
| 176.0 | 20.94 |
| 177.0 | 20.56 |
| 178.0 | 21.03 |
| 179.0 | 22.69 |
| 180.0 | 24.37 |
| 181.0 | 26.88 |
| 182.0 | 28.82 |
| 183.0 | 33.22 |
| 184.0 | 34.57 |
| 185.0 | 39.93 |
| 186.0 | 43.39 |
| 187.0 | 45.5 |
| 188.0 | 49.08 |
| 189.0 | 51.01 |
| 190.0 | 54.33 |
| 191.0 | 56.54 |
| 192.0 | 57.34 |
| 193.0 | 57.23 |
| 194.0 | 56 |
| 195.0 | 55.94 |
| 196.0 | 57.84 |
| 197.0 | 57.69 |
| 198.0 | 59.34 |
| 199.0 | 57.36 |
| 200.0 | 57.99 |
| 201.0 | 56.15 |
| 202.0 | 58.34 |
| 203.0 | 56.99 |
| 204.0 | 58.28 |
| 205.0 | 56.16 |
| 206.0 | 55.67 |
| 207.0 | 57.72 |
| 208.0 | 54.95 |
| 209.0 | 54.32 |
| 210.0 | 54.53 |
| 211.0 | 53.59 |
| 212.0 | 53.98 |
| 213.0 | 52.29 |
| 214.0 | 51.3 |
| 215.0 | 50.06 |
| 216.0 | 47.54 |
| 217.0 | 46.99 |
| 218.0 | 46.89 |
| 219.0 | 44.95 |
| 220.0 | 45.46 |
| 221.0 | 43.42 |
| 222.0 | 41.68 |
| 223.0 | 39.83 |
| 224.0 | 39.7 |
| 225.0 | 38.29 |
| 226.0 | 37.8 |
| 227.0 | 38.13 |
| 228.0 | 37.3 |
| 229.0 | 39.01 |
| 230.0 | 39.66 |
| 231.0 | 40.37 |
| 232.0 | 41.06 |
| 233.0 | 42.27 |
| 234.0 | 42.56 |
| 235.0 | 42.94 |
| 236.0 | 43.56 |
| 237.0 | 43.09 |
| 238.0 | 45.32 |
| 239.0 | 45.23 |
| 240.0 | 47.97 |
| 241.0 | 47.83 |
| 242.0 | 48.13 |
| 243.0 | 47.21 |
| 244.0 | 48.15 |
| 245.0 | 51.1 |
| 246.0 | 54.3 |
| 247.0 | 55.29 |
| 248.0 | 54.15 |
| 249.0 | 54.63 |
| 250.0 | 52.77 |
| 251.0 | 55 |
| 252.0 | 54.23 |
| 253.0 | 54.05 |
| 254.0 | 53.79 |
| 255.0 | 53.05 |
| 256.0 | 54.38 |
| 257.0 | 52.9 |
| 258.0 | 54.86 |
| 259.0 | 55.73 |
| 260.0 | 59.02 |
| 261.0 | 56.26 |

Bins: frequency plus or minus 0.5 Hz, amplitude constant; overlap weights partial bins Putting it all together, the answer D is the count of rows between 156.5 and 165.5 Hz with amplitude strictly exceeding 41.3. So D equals 4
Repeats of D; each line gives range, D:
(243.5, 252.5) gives 9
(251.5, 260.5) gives 9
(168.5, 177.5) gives 0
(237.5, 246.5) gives 9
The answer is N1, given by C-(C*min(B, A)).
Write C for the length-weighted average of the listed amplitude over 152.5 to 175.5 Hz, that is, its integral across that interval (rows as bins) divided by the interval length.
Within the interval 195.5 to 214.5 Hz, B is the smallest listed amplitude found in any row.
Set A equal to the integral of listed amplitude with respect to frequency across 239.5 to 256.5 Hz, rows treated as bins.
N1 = -1872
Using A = 886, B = 51.3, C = 37.2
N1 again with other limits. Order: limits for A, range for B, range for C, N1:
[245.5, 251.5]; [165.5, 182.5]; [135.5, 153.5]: -815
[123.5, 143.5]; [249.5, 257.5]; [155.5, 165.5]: -2124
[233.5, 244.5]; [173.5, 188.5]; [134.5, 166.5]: -804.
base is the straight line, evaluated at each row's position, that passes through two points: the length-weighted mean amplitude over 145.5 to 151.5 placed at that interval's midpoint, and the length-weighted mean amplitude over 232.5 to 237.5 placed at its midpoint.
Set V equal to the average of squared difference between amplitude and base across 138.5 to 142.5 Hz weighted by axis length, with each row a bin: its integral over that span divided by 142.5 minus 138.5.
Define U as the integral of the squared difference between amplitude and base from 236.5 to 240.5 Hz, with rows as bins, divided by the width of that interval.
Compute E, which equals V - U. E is 15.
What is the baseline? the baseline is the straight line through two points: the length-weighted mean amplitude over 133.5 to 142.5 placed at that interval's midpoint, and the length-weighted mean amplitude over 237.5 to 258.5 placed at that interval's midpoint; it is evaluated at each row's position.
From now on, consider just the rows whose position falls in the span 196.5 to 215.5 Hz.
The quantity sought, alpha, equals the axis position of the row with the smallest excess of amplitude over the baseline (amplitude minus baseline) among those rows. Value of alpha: 215.0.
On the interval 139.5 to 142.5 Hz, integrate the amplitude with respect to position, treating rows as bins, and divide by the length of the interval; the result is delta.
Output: 41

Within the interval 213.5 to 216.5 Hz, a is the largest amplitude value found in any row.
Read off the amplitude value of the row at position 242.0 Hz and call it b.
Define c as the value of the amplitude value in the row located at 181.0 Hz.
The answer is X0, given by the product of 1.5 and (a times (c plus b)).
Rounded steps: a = 51.3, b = 48.13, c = 26.88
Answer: 5772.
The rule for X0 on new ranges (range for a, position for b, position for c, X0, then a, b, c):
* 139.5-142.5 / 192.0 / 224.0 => 6230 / 42.8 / 57.34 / 39.7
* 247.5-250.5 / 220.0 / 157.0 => 6983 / 54.63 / 45.46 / 39.75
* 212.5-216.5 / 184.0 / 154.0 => 5803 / 52.29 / 34.57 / 39.41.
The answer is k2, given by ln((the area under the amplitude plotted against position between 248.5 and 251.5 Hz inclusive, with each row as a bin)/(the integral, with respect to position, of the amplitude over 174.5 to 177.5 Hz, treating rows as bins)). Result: 0.92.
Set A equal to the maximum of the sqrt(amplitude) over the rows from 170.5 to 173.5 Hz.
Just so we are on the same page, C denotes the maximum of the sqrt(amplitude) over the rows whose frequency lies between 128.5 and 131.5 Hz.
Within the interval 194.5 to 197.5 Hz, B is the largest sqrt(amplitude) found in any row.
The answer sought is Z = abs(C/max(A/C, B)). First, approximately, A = 5.5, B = 7.6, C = 5.5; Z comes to 0.72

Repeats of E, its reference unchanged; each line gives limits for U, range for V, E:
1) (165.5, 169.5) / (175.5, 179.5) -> 489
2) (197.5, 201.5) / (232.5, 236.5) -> -200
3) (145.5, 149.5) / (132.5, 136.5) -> 170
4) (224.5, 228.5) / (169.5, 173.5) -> 193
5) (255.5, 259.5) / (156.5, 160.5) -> -135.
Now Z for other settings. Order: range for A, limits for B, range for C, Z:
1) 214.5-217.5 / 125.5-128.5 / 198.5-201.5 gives 1.29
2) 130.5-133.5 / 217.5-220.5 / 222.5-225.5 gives 0.92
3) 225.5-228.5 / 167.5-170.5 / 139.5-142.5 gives 1.06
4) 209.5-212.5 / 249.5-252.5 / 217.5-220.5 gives 0.92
